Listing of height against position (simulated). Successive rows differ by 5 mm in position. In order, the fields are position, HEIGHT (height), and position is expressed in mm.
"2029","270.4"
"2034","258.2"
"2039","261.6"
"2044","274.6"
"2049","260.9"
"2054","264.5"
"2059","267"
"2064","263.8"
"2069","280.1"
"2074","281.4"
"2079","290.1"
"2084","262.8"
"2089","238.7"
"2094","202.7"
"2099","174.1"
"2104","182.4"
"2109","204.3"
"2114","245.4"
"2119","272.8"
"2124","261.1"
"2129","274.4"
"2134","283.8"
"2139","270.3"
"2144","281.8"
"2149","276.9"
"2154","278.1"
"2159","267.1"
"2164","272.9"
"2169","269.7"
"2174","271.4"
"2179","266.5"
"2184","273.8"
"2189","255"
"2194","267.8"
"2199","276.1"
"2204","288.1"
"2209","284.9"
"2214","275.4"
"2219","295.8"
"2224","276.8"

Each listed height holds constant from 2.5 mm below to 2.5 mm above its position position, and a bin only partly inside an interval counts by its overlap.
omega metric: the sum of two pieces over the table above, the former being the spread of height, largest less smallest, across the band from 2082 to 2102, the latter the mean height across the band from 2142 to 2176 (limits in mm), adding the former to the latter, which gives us 363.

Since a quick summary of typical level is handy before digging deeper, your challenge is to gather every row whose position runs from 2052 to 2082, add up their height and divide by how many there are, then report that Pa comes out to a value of 274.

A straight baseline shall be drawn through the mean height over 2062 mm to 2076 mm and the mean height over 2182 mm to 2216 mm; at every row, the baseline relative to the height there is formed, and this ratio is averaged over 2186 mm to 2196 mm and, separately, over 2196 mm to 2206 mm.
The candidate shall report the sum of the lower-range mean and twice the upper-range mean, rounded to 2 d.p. 3.00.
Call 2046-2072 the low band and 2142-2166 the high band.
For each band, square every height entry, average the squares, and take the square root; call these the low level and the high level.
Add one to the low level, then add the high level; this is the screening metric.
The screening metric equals 544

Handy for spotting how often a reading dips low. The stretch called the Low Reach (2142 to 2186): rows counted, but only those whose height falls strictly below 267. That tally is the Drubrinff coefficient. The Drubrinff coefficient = 1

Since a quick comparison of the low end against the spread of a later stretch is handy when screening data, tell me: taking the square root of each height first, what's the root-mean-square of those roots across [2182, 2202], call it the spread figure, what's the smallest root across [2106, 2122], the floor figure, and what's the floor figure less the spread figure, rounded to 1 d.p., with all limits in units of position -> -2.1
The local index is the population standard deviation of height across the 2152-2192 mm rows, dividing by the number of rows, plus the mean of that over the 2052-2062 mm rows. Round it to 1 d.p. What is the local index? 272.2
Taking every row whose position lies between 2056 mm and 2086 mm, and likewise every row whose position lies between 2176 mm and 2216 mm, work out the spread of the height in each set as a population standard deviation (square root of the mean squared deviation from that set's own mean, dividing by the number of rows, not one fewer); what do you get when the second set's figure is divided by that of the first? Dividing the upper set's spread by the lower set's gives 1.0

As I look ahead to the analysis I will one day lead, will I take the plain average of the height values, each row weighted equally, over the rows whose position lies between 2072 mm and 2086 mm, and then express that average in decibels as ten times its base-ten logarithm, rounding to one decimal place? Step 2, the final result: 24.4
